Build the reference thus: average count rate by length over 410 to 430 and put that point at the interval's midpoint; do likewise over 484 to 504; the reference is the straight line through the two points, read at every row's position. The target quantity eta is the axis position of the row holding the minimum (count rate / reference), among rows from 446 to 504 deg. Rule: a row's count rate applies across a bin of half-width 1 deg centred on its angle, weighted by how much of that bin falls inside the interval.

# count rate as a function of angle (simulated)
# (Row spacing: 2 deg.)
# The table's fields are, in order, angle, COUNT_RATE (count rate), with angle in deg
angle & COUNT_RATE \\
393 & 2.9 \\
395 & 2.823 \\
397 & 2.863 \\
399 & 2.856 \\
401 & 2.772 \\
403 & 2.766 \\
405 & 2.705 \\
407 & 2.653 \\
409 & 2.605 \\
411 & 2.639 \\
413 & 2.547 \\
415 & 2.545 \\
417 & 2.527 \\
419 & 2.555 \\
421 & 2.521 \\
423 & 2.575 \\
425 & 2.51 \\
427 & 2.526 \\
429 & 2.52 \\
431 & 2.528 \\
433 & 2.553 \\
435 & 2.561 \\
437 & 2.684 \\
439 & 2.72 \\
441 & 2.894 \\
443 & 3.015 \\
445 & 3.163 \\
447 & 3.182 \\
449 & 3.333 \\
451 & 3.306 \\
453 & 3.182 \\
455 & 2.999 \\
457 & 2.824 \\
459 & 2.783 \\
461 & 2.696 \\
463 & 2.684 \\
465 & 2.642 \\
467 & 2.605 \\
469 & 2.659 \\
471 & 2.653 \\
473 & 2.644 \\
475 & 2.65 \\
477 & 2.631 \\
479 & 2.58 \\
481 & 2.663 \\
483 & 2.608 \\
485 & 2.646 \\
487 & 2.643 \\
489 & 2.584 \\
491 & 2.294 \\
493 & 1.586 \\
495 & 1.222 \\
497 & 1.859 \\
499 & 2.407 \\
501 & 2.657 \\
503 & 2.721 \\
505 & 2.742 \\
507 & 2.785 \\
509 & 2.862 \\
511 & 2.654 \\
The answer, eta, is 495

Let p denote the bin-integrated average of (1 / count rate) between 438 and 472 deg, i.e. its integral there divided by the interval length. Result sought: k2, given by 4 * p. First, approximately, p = 0.347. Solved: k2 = 1.39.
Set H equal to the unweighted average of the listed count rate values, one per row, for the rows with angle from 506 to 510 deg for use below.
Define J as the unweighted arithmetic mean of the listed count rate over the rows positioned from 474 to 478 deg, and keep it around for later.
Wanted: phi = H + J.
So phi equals 5.5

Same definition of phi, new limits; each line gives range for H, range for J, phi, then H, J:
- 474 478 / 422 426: 5.2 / 2.6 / 2.54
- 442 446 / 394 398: 5.9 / 3.1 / 2.84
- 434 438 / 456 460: 5.4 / 2.6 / 2.80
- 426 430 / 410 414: 5.1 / 2.5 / 2.59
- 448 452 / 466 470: 6.0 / 3.3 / 2.63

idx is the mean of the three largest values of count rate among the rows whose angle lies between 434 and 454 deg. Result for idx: 3.27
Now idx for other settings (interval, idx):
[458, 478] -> 2.72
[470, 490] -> 2.66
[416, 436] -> 2.56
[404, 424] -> 2.67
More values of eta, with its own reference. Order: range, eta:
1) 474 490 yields 479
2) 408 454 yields 417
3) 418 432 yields 421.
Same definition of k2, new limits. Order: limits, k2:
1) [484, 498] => 2.04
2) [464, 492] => 1.54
